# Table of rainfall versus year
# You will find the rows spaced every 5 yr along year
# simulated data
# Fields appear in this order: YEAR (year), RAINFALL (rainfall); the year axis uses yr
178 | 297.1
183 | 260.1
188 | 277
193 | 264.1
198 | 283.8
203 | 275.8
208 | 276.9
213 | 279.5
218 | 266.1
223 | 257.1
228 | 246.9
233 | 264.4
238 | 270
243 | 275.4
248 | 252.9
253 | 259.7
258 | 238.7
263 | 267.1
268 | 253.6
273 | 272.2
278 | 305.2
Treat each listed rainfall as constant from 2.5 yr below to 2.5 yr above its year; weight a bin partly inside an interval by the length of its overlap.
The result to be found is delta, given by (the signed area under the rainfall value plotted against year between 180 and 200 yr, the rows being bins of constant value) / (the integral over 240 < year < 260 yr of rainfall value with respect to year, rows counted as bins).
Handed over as 1.05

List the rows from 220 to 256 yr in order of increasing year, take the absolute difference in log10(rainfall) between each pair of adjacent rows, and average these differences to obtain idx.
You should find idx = 0.0189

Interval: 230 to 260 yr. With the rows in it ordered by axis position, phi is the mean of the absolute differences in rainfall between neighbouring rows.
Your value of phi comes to 12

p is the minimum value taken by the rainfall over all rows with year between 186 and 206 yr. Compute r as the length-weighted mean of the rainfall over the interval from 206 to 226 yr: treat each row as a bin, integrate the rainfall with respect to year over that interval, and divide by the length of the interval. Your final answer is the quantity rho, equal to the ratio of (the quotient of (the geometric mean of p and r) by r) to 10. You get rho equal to 0.099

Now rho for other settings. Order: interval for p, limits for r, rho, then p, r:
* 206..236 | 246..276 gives 0.098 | 246.9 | 258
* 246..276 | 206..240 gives 0.095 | 238.7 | 266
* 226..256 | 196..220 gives 0.094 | 246.9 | 276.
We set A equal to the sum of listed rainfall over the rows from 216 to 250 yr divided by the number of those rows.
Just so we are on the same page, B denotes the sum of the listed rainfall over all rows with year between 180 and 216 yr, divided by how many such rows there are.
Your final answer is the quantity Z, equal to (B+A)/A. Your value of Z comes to 2.046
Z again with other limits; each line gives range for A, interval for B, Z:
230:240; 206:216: 2.041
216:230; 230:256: 2.030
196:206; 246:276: 1.920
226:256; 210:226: 2.023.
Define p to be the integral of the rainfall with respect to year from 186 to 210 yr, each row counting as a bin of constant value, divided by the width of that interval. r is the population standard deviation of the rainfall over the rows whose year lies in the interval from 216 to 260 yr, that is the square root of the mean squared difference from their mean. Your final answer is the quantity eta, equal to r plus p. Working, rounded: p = 275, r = 10.9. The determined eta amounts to 286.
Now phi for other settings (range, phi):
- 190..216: 8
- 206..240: 10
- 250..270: 21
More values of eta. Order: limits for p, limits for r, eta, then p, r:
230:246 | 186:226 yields 277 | 269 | 8.5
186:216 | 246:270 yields 285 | 276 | 9.4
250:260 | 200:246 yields 260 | 250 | 10.1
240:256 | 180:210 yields 270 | 262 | 8.2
